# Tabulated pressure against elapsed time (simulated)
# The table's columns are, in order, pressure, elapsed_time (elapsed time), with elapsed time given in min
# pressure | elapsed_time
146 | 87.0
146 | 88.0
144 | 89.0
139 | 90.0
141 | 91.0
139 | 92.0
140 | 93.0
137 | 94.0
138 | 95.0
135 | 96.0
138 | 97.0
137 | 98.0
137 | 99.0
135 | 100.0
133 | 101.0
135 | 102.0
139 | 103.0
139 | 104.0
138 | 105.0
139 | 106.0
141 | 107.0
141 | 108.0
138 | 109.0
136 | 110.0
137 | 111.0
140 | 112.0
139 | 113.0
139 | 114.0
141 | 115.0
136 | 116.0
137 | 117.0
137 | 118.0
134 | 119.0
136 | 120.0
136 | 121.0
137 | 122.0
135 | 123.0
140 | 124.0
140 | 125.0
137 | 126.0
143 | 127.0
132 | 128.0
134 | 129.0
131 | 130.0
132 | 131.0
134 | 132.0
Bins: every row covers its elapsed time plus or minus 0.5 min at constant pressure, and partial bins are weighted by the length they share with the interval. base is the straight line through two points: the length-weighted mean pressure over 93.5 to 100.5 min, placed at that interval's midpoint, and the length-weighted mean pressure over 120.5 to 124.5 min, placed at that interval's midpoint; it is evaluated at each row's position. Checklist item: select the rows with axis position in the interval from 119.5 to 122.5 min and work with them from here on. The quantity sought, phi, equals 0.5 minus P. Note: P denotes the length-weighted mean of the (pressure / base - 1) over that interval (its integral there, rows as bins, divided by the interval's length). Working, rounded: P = -0.005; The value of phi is 0.505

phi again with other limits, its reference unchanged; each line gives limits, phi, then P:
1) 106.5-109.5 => 0.477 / 0.023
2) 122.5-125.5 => 0.490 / 0.010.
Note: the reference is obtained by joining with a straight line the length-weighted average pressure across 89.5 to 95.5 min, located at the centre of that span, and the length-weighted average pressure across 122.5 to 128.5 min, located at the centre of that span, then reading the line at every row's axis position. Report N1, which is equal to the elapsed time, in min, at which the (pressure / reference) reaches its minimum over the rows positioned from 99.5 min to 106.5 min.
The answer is 101.0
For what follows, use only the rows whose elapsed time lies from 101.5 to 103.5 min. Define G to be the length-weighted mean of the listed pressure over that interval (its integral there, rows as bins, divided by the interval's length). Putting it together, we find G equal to 137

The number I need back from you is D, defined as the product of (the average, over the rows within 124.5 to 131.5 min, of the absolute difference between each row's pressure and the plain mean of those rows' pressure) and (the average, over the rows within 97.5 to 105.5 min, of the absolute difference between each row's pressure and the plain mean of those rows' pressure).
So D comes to 7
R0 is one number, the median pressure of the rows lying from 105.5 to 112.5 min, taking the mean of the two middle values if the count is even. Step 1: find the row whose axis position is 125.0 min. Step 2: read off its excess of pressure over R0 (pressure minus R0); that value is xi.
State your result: 1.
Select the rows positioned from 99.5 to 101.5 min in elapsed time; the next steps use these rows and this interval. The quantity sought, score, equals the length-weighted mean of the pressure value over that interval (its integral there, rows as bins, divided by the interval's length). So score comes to 134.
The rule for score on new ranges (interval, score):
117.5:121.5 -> 136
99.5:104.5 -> 136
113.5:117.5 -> 138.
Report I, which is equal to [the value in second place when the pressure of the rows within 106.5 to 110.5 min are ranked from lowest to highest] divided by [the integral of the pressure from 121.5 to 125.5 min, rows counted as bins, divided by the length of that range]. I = 1.00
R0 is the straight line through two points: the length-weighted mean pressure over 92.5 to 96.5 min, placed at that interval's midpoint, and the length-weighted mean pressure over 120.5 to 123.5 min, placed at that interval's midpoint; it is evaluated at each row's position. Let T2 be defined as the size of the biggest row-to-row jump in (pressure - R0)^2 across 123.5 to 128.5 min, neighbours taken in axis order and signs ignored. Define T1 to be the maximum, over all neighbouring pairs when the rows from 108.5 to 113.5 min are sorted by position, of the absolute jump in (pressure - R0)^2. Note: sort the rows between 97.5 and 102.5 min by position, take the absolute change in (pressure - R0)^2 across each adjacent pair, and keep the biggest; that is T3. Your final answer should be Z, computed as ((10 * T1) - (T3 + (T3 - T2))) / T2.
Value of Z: 2.8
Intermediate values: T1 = 12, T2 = 51.4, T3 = 13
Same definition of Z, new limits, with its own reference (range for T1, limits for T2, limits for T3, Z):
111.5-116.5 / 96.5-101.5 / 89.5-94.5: 16.7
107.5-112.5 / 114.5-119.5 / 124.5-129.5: 3.8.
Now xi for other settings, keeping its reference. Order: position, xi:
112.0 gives 1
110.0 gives -3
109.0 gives -1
